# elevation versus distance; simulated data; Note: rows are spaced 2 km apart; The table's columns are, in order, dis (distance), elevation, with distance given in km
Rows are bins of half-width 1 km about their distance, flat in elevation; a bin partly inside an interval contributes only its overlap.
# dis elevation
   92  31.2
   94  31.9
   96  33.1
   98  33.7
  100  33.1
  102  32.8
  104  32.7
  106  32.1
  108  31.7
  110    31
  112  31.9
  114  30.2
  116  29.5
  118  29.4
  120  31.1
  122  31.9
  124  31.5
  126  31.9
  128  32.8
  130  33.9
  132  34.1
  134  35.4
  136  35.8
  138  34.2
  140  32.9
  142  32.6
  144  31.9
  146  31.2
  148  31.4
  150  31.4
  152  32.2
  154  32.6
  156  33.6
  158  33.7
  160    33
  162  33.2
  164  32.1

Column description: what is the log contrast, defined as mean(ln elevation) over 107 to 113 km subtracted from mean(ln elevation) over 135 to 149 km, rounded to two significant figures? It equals 0.040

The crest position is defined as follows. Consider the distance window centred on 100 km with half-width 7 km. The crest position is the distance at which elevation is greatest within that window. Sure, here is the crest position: 98 km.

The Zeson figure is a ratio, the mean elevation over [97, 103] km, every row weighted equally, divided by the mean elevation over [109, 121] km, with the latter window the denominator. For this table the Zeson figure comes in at 1.09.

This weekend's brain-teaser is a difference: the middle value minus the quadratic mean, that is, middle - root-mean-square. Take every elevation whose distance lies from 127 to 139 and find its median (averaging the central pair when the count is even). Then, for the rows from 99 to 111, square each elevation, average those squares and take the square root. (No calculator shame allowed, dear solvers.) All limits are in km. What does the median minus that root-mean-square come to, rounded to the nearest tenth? 1.9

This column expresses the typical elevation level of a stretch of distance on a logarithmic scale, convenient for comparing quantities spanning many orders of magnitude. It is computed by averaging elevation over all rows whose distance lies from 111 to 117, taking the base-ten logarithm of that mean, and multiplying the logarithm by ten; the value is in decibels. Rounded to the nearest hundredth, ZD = 14.85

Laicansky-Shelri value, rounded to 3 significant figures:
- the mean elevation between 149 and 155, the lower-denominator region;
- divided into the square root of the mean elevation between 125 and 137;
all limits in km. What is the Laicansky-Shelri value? 0.182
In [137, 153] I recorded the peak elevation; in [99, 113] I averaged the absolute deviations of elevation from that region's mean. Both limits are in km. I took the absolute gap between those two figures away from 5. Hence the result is -28.6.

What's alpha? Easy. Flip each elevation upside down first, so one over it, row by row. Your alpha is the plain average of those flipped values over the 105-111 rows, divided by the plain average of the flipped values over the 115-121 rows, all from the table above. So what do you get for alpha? 0.95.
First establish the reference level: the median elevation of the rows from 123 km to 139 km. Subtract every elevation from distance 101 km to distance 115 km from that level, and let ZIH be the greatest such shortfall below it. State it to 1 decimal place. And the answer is 3.8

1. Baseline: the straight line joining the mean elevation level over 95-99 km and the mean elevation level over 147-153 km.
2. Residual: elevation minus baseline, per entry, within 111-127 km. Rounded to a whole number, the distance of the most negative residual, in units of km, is 118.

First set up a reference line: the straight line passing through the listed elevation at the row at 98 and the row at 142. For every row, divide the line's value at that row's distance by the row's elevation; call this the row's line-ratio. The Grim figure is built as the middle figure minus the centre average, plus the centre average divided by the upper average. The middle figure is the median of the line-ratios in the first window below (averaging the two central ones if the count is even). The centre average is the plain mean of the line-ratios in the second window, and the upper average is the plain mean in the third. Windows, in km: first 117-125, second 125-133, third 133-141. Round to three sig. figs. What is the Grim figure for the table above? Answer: 1.11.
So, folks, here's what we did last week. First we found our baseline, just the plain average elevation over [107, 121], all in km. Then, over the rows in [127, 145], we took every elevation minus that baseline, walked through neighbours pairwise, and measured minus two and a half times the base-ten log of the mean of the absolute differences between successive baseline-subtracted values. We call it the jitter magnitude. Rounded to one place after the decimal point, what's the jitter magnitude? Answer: 0.2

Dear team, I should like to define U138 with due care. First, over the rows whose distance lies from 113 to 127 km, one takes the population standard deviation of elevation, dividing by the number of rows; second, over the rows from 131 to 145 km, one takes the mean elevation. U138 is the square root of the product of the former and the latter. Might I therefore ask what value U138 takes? 5.82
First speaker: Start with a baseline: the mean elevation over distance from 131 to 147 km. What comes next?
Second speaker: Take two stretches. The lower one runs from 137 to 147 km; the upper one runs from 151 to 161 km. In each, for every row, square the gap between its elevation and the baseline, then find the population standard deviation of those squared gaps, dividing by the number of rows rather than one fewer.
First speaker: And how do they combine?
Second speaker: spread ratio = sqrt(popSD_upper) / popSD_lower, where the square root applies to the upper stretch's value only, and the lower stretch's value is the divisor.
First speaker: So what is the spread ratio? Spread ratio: 0.43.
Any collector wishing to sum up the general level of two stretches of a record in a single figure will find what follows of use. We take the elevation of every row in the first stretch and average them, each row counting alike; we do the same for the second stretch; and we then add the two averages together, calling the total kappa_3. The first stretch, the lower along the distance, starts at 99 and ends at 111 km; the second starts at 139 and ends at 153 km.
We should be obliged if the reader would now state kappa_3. 64.2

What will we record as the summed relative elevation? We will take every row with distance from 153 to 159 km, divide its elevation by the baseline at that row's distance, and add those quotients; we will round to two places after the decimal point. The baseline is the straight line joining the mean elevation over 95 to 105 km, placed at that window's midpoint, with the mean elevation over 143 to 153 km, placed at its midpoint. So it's 3.18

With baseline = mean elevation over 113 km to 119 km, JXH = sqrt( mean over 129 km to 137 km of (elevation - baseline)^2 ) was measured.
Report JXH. 5.16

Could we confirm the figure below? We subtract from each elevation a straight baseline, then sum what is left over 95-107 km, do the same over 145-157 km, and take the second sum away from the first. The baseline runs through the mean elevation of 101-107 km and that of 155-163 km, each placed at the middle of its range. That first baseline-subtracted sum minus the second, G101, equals 10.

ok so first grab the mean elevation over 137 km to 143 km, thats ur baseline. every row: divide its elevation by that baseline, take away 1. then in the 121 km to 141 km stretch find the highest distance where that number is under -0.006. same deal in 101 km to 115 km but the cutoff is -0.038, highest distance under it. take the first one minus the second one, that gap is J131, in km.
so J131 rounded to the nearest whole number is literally 26 km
